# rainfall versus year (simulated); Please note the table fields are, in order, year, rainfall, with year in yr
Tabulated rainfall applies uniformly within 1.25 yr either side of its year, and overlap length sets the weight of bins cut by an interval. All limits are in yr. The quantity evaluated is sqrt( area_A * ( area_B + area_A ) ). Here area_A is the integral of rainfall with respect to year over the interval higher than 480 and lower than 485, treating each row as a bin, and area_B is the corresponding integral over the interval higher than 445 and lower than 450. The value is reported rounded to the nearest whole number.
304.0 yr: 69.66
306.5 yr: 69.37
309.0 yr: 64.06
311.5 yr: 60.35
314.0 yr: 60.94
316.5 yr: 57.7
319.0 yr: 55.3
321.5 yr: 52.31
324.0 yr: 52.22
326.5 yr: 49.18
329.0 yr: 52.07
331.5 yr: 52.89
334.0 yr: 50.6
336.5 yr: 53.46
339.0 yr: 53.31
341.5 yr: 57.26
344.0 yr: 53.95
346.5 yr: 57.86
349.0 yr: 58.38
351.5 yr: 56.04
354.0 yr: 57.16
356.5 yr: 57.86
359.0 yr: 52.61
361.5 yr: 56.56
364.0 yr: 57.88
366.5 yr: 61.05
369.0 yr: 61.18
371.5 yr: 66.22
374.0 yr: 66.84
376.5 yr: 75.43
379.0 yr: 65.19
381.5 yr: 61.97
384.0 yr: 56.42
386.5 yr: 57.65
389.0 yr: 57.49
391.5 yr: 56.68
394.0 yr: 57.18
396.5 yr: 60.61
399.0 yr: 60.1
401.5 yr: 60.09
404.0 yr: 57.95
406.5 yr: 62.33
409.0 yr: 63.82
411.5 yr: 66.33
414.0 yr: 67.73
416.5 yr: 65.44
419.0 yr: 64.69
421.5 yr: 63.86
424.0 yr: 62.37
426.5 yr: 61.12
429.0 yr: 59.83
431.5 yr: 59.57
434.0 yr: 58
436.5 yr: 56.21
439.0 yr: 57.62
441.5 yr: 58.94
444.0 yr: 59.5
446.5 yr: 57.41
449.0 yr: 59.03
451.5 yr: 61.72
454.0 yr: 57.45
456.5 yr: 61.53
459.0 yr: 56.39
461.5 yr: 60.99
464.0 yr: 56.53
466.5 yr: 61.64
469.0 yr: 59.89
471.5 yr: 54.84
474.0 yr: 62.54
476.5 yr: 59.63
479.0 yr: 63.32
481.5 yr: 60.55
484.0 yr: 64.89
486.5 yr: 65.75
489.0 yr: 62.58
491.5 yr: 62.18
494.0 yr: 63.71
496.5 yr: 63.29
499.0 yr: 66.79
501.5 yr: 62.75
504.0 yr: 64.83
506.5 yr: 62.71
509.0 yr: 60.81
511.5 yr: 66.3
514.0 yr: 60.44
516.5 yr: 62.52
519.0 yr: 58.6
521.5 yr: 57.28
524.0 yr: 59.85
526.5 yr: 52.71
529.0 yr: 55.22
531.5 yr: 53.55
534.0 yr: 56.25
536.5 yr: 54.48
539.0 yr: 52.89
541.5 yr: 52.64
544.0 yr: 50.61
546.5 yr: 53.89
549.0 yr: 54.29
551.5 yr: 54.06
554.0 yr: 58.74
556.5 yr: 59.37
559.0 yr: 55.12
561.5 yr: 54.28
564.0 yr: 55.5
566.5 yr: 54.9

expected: 435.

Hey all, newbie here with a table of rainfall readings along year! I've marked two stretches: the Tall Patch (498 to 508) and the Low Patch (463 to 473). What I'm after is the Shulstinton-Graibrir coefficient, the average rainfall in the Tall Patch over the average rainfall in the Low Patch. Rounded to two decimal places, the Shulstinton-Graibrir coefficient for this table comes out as 1.10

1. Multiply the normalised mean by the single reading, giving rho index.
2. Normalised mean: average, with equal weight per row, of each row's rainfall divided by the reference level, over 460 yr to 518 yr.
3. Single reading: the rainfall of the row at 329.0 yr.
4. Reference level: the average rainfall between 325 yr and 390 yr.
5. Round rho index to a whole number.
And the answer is 56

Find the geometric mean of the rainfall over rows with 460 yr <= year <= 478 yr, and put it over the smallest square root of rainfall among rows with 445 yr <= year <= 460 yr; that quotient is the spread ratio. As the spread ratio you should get 7.9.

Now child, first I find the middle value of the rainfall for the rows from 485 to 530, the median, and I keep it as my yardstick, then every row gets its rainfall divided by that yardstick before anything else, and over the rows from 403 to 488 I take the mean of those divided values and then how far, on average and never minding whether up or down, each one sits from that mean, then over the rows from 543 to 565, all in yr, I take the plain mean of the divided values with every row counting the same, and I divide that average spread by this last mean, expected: 0.048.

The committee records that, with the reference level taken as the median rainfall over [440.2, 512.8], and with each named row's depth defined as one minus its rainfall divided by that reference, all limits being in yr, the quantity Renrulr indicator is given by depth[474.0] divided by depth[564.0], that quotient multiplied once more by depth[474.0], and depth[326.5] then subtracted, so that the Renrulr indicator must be -0.20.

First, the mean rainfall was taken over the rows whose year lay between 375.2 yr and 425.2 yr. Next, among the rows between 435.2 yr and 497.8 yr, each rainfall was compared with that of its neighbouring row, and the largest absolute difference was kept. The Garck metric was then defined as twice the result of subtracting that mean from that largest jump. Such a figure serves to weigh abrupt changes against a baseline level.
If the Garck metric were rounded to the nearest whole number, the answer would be -109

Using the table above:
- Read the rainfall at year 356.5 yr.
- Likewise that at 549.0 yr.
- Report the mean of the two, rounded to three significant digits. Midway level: 56.1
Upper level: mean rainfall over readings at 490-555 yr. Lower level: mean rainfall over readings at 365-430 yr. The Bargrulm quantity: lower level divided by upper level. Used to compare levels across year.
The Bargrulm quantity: 1.06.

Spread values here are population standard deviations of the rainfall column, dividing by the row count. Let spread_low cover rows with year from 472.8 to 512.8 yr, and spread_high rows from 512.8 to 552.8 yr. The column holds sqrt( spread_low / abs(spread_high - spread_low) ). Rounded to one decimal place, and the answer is 1.3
